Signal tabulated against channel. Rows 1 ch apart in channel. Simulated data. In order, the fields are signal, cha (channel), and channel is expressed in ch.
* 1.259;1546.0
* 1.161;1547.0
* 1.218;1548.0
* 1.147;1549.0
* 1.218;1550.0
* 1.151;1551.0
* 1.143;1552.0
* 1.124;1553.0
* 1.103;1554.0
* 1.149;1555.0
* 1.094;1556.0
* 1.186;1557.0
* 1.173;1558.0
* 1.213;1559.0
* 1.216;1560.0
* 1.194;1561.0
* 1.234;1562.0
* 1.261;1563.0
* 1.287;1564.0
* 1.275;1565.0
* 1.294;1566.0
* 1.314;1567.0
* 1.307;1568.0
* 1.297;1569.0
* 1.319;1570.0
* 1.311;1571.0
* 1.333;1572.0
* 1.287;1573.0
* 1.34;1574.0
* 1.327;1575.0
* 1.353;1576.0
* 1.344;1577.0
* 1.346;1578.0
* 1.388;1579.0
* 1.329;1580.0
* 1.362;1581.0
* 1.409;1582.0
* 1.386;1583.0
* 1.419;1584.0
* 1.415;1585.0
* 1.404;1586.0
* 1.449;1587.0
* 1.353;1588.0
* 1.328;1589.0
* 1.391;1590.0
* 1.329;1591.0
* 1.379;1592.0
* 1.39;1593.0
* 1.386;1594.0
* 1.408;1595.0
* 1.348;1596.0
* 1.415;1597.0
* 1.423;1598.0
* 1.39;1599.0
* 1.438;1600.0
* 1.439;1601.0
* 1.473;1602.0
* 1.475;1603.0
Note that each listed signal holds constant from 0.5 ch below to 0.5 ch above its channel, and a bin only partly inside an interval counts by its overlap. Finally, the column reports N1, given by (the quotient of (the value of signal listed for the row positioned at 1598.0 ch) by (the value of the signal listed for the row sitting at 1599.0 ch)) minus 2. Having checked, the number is -0.98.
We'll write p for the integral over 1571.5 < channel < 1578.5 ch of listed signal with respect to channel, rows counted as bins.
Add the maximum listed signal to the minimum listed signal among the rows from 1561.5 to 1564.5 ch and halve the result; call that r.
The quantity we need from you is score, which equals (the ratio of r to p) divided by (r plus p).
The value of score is 0.013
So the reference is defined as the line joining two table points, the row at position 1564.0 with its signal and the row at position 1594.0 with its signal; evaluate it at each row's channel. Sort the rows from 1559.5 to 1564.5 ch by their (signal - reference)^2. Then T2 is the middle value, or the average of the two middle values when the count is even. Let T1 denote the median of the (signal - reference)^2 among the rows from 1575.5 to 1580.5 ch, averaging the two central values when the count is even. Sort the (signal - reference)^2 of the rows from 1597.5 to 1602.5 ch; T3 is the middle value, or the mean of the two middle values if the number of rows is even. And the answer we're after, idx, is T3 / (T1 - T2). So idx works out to -0.5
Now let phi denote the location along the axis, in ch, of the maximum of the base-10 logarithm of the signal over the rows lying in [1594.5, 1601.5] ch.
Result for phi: 1601.0 ch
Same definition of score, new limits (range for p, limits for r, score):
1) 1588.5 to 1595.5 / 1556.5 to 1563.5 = 0.012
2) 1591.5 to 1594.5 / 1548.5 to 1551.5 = 0.053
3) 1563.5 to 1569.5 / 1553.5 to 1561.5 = 0.017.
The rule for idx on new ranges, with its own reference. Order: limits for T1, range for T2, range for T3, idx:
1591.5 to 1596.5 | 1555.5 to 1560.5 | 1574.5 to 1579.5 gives 0.0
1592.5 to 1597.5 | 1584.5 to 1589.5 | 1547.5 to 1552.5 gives -5.1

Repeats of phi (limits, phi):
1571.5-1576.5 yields 1576.0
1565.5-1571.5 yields 1570.0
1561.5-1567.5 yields 1567.0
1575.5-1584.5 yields 1584.0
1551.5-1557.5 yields 1557.0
